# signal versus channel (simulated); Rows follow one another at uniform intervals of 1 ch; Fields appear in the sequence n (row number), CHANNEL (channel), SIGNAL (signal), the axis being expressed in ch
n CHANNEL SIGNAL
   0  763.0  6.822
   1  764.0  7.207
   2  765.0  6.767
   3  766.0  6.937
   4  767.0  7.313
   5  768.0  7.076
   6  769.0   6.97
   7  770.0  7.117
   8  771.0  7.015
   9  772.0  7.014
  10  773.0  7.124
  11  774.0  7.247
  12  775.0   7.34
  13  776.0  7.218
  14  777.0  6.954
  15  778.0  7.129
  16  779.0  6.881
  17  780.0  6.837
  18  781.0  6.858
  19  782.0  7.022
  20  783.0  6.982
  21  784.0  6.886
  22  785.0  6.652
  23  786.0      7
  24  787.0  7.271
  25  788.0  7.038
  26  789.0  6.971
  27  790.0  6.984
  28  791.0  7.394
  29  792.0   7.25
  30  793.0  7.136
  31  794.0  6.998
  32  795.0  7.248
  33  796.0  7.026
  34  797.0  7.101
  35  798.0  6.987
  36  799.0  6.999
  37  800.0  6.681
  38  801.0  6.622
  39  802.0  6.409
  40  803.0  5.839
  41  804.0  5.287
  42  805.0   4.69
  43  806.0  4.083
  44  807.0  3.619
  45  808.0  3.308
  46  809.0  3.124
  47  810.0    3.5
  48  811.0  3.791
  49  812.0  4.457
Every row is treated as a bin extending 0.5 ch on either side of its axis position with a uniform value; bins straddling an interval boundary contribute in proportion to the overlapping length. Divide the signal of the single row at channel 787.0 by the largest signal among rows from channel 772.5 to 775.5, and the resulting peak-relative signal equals 0.991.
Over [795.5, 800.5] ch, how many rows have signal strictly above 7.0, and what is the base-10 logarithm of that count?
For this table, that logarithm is 0.30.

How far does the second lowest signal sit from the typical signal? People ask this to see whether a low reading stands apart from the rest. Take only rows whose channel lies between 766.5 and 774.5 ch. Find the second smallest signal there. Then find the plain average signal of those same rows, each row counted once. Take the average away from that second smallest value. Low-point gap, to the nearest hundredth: -0.10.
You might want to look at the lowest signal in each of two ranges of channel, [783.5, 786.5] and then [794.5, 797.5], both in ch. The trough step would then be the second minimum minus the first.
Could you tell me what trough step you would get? 0.37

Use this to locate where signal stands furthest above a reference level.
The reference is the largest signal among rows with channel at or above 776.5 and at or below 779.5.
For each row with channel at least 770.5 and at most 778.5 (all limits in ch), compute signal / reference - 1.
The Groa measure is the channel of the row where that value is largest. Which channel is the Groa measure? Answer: 775.0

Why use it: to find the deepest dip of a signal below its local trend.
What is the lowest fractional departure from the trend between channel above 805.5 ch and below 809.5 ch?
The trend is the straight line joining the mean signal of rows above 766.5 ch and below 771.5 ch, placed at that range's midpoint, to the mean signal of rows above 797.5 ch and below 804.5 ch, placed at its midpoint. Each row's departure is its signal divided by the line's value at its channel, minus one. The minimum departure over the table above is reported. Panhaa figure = -0.50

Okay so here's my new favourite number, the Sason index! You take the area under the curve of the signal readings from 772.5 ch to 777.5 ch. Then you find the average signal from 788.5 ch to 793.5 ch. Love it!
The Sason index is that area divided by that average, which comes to 5.0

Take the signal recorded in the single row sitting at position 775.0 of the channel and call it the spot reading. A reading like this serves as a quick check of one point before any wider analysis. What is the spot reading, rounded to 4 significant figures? 7.340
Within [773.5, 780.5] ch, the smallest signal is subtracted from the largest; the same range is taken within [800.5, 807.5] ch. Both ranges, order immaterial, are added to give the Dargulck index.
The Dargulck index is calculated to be 3.5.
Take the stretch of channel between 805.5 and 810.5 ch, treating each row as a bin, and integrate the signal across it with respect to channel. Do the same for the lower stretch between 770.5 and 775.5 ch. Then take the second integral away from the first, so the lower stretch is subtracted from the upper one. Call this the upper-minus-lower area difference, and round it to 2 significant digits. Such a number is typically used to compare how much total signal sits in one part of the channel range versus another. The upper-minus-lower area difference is -18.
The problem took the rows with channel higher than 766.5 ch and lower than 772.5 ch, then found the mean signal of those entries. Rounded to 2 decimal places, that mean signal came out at 7.08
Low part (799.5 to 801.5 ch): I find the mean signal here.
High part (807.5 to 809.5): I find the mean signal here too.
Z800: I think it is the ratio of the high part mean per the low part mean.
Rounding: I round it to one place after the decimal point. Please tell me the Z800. 0.5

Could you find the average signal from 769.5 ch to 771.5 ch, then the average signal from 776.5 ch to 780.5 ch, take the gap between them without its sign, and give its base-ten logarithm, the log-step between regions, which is -0.94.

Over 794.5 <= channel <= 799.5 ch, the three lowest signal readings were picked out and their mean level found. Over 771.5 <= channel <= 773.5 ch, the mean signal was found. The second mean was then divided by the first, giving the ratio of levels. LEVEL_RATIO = 1.01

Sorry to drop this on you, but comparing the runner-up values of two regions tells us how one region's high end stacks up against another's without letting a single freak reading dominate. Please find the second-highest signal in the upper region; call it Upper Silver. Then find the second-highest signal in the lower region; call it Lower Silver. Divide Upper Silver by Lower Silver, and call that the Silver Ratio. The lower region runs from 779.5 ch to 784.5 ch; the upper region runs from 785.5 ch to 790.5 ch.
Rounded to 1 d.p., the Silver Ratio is 1.0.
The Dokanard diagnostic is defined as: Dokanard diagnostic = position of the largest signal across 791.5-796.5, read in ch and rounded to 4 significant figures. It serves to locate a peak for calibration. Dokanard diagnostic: 792.0 ch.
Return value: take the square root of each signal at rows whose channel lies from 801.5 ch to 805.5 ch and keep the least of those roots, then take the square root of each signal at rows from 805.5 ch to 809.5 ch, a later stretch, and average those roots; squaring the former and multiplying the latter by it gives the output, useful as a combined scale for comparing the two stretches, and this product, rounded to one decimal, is 8.8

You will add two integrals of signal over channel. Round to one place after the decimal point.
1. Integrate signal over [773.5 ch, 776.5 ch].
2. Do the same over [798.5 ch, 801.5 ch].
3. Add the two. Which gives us 42.1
